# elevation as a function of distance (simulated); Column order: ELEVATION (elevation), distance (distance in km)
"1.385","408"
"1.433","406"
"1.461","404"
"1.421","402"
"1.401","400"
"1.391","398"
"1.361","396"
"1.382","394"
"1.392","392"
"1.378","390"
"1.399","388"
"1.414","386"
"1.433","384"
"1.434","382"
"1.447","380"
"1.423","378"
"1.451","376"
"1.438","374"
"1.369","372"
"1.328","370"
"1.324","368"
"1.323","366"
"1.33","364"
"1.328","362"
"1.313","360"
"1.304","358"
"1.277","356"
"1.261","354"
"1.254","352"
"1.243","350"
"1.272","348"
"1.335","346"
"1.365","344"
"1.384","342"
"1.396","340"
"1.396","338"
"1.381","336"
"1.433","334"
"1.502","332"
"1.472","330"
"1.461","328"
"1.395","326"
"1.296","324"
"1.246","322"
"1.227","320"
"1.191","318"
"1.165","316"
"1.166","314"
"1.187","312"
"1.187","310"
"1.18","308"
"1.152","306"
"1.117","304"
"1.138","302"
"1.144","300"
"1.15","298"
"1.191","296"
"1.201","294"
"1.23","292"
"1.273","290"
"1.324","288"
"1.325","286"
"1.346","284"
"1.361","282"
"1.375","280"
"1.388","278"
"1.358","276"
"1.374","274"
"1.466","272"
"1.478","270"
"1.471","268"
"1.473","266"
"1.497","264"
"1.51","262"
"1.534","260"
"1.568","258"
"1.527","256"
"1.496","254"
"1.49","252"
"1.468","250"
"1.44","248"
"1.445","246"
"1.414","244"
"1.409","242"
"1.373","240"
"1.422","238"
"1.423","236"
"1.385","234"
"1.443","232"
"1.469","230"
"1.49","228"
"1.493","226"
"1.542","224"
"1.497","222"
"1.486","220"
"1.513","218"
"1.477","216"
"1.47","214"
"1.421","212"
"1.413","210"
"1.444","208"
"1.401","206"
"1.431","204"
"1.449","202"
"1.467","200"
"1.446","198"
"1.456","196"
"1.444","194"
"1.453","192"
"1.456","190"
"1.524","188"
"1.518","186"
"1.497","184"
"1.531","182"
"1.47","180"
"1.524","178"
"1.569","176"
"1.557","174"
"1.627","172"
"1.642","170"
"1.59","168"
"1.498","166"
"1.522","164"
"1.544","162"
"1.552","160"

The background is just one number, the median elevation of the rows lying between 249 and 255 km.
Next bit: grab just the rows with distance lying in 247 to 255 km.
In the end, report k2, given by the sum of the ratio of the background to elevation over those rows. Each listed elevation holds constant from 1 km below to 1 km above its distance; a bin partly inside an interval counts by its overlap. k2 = 4.05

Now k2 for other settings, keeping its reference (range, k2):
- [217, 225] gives 3.95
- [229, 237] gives 4.17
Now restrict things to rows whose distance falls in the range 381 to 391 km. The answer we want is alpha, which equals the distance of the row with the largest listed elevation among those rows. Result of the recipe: 382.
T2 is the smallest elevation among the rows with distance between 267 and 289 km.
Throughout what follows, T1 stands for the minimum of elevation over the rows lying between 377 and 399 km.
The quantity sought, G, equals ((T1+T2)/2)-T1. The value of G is -0.02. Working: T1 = 1.361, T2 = 1.324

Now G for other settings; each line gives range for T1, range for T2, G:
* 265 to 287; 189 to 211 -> 0.04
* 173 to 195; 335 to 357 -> -0.10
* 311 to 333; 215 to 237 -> 0.11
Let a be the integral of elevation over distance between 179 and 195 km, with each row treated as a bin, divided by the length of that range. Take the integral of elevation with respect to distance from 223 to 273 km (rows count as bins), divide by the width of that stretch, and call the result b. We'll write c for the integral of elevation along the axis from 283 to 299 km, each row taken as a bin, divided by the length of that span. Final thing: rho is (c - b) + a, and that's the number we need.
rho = 1.27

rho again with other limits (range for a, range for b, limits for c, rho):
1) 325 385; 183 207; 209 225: 1.38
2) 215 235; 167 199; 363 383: 1.35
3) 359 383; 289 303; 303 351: 1.48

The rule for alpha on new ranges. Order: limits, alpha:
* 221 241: 224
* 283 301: 284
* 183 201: 188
